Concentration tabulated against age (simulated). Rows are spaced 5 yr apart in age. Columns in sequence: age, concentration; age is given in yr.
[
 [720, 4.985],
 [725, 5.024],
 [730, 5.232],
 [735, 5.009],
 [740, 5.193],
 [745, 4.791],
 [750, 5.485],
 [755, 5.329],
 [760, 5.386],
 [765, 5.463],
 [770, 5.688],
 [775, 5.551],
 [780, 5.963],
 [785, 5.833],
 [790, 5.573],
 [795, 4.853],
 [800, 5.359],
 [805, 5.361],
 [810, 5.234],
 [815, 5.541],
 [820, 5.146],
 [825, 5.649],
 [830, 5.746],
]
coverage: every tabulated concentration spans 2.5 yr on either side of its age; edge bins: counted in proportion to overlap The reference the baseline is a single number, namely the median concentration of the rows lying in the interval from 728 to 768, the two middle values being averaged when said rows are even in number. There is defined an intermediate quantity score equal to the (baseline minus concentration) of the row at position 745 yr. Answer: 0.5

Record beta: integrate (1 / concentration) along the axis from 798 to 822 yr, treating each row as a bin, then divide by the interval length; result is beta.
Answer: 0.188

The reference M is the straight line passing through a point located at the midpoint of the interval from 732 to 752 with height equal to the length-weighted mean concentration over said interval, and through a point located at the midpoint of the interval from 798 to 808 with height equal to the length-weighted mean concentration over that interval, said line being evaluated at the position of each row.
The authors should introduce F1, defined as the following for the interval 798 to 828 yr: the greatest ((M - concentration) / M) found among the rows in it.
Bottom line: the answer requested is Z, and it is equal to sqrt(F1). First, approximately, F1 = 0.051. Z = 0.23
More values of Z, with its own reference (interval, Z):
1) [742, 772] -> 0.26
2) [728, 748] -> 0.26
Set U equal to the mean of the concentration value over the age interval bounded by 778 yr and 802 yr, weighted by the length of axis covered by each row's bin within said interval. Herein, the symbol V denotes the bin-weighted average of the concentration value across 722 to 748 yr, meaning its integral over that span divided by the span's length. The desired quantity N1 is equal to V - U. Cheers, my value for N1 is -0.5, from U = 5.51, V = 5.06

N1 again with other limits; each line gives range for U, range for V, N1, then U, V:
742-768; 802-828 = 0.1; 5.30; 5.39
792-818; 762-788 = 0.4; 5.27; 5.69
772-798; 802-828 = -0.2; 5.55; 5.39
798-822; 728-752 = -0.2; 5.33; 5.13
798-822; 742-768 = 0.0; 5.33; 5.30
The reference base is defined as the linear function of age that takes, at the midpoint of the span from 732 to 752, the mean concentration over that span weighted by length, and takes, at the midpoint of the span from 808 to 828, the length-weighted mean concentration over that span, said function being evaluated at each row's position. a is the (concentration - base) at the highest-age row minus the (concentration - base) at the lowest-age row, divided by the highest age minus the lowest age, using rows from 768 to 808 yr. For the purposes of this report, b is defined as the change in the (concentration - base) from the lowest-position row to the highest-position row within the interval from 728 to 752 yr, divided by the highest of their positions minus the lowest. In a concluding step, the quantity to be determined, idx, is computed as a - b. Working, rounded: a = -0.013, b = 0.009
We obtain -0.022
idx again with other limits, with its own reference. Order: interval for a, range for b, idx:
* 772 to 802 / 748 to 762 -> 0.002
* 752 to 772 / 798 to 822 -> 0.035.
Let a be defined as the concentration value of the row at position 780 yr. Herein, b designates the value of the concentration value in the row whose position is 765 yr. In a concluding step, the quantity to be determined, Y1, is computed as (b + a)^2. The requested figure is 131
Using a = 5.963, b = 5.463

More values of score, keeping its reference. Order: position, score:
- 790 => -0.3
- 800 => -0.1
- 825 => -0.4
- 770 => -0.4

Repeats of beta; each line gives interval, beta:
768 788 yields 0.174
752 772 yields 0.183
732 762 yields 0.193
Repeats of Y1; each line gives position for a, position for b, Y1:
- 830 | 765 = 126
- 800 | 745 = 103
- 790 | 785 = 130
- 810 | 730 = 110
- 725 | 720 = 100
